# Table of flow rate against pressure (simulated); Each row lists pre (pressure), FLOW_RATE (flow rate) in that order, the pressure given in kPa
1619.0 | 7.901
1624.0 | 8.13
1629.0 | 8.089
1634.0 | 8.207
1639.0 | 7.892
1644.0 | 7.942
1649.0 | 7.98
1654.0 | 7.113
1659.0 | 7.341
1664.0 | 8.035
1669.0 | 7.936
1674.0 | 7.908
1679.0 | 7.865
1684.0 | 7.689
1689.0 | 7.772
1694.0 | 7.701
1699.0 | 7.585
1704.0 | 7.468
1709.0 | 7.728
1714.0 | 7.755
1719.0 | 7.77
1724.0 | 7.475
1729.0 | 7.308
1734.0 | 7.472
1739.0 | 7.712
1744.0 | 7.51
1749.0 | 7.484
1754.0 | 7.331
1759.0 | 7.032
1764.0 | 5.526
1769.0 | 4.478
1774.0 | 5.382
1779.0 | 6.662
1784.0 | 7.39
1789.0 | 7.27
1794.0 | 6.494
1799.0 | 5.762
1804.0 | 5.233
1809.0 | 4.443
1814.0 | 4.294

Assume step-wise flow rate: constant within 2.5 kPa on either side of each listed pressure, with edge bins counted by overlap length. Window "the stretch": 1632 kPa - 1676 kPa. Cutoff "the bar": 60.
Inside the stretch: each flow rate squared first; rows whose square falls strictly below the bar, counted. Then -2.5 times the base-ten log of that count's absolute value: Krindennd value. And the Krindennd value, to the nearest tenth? -0.8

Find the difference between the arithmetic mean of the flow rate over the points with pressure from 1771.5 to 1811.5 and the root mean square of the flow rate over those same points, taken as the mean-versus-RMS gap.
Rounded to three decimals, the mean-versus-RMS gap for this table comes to -0.078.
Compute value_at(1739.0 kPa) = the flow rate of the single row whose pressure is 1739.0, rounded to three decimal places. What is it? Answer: 7.712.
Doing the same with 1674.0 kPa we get 7.908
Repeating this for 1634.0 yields 8.207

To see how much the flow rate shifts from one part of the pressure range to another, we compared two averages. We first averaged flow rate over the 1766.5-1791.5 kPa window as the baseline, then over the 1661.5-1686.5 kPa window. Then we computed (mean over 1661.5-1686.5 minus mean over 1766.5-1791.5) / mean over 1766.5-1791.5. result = 0.26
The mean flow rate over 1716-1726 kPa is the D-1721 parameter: 7.6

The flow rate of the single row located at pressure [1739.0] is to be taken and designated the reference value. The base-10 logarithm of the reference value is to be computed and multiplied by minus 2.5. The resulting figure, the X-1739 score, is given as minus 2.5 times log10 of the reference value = -2.22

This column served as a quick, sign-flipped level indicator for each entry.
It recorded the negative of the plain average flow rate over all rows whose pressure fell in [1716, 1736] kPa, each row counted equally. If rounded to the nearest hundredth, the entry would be -7.51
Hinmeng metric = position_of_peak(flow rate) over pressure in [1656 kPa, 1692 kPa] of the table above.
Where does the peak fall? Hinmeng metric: 1664.0 kPa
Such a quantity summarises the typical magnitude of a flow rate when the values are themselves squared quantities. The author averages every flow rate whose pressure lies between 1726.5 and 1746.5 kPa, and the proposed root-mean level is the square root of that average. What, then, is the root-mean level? 2.74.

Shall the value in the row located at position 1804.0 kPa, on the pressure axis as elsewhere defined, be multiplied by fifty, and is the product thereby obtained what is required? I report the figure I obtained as 262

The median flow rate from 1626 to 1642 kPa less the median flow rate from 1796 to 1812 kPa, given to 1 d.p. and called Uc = 2.9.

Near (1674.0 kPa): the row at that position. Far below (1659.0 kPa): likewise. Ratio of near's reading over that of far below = 1.08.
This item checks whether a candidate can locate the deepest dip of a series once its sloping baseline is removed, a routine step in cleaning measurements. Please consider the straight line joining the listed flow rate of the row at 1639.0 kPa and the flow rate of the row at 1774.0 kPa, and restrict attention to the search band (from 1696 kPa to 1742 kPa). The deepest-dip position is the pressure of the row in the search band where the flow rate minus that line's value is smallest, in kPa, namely 1704.0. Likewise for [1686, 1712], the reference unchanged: 1704.0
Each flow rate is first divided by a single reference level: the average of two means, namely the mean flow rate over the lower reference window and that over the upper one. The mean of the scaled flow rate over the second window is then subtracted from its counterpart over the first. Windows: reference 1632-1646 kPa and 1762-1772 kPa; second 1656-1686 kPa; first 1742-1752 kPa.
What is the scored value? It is -0.05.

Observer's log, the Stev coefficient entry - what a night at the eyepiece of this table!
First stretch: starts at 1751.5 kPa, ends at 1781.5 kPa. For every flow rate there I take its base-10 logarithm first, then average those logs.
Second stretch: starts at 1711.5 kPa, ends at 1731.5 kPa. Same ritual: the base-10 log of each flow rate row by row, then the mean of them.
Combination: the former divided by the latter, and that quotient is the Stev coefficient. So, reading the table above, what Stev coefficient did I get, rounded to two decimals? 0.88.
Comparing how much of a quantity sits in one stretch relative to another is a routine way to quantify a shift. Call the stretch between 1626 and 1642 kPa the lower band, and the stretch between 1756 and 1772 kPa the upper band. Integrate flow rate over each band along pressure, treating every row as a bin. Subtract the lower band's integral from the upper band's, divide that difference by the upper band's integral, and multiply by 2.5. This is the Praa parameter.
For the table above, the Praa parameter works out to -1.0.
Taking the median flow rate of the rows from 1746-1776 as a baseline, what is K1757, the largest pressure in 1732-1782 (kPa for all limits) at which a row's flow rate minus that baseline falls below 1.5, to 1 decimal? 1779.0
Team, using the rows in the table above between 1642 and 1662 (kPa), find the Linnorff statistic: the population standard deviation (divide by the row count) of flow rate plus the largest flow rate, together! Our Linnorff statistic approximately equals 8.36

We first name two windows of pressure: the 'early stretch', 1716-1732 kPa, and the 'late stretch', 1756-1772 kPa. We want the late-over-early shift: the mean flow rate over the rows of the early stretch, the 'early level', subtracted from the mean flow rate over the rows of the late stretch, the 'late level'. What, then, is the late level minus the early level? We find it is -1.8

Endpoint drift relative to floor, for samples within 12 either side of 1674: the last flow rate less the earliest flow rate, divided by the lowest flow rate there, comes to -0.045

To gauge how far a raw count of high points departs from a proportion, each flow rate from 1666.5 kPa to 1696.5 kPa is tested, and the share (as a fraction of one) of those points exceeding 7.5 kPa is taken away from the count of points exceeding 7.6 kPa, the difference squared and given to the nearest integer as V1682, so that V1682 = 25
